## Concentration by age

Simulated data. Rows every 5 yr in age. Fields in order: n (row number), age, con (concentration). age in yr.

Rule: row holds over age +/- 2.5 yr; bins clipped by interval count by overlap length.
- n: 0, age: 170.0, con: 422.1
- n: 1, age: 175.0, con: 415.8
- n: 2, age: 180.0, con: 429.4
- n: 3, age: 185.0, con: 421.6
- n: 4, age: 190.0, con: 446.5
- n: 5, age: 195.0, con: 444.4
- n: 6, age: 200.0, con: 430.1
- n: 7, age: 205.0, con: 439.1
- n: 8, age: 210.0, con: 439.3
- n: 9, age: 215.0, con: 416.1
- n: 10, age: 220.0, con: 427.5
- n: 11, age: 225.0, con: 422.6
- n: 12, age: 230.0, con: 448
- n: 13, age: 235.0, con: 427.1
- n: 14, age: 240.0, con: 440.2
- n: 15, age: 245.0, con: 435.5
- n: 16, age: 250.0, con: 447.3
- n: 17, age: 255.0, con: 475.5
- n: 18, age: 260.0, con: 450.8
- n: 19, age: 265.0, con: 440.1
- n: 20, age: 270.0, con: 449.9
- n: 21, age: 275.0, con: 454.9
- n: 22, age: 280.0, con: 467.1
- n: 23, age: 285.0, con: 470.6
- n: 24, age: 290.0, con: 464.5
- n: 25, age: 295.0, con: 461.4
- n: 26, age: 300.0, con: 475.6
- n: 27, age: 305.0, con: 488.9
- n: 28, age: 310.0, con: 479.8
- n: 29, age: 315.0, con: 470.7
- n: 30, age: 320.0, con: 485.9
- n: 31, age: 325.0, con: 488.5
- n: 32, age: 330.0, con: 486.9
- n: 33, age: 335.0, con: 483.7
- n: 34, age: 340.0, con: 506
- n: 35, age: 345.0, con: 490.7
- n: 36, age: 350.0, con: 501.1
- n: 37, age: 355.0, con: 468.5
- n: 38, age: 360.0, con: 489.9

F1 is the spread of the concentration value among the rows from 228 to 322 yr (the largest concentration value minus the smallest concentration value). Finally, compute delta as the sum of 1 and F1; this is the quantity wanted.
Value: 63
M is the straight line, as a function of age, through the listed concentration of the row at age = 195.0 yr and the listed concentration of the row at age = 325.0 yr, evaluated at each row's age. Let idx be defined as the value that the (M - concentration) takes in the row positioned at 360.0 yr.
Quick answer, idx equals 10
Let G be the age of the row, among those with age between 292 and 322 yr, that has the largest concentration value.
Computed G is 305.0 yr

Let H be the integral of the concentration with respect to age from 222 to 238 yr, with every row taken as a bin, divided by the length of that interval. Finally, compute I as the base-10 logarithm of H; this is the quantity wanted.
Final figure 2.64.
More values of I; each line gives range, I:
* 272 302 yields 2.67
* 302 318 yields 2.68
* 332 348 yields 2.69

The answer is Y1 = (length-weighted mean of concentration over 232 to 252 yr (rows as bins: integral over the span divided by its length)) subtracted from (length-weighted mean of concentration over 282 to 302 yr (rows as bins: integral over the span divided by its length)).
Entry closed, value 30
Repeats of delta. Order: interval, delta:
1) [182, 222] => 31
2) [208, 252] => 33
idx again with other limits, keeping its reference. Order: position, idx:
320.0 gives 1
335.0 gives 8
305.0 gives -7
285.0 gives 4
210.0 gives 10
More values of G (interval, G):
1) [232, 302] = 300.0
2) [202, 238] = 230.0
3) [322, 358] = 340.0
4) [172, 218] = 190.0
